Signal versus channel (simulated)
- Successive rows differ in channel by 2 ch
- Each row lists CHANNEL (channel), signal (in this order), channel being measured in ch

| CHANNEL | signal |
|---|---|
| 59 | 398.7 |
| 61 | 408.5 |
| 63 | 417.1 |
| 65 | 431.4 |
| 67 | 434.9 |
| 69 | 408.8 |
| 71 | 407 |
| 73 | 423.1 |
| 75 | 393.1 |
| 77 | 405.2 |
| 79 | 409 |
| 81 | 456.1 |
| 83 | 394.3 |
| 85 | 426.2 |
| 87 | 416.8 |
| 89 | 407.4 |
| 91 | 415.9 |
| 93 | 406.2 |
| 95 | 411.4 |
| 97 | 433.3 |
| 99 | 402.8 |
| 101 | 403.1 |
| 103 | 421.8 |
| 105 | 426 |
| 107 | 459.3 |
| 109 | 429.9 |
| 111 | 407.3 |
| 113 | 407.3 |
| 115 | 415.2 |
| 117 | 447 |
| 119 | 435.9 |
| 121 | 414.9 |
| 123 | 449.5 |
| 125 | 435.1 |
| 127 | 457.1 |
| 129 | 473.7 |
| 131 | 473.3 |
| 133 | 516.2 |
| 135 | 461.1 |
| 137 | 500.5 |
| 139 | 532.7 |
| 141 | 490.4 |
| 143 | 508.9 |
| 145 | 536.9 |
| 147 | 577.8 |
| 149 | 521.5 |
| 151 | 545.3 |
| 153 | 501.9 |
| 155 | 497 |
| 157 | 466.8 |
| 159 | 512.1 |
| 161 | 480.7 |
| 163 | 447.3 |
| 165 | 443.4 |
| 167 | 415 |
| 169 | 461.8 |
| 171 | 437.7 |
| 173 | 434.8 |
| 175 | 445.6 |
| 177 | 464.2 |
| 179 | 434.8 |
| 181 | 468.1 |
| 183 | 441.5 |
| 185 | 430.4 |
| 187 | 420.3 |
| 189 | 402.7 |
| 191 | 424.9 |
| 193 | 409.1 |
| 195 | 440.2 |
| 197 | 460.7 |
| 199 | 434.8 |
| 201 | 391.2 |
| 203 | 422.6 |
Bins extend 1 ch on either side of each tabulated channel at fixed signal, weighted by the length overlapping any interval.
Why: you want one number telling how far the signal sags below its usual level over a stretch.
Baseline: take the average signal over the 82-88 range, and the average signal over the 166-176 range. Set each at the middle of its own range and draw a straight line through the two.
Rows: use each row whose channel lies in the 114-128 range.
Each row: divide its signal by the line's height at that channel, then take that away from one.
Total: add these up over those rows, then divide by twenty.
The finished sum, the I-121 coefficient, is -0.011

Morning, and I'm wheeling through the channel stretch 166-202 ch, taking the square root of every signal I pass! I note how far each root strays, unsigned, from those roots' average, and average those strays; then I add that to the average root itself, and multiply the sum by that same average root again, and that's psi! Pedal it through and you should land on 442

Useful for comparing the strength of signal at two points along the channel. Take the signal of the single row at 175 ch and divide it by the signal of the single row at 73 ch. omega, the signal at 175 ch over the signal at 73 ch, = 1.05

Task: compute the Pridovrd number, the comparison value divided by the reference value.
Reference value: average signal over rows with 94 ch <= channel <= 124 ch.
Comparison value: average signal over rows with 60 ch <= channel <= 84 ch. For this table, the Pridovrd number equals 0.98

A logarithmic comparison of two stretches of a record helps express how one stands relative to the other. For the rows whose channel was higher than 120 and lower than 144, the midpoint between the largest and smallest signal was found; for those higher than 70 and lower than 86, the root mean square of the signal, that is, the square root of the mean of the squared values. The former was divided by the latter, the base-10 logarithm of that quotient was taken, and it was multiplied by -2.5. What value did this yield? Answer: -0.14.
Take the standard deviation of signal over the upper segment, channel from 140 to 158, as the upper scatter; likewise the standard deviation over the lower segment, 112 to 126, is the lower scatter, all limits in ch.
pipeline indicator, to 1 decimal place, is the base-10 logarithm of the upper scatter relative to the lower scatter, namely 0.3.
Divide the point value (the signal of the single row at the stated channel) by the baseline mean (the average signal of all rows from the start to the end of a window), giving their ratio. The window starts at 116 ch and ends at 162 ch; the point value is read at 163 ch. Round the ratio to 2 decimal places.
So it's 0.92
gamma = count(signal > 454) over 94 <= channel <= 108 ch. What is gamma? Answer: 1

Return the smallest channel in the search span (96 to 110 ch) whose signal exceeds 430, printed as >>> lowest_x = 97 ch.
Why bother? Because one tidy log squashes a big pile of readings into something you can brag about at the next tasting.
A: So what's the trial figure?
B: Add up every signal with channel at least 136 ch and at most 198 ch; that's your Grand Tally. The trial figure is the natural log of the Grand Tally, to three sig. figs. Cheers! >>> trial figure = 9.59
